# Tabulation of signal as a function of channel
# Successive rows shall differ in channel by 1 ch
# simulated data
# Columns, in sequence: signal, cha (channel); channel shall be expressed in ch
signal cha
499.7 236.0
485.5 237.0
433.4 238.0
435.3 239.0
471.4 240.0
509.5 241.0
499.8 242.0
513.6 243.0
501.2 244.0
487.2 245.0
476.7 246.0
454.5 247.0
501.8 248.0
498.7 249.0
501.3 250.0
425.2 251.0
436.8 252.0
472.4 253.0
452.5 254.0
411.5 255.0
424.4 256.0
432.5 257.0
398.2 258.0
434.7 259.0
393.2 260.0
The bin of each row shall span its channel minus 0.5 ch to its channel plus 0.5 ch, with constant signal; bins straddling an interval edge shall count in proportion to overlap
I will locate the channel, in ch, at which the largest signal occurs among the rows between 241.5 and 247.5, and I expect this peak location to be 243.0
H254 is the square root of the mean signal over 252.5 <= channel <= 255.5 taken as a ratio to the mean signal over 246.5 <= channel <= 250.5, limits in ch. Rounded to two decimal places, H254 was 0.95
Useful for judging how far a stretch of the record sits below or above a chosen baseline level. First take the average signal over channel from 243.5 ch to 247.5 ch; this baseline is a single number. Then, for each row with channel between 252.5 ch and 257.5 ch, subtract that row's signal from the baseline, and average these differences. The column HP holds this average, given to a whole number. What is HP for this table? 41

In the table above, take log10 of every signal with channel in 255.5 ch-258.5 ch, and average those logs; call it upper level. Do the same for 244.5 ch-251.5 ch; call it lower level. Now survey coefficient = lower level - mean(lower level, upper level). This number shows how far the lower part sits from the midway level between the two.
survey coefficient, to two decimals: 0.03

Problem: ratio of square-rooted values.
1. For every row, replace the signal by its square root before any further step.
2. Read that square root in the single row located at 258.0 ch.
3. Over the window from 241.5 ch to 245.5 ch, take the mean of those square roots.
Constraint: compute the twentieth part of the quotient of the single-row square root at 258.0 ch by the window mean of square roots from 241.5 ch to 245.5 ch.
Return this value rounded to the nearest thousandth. 0.045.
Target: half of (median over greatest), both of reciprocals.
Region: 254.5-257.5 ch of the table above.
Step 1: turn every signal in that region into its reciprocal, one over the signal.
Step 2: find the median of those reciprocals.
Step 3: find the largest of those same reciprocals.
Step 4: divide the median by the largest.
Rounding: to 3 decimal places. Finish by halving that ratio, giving 0.485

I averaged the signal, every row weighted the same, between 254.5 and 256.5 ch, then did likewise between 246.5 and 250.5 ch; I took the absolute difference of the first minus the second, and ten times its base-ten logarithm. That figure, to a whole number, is 19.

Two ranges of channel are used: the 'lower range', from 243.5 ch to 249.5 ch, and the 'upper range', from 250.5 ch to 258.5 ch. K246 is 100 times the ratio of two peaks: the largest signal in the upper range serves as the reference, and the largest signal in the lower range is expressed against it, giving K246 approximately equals 106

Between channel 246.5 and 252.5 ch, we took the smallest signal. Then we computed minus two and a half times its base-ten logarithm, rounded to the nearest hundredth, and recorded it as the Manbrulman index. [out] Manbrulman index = -6.57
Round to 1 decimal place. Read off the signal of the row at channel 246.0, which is 476.7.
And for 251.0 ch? 425.2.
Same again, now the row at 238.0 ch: 433.4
